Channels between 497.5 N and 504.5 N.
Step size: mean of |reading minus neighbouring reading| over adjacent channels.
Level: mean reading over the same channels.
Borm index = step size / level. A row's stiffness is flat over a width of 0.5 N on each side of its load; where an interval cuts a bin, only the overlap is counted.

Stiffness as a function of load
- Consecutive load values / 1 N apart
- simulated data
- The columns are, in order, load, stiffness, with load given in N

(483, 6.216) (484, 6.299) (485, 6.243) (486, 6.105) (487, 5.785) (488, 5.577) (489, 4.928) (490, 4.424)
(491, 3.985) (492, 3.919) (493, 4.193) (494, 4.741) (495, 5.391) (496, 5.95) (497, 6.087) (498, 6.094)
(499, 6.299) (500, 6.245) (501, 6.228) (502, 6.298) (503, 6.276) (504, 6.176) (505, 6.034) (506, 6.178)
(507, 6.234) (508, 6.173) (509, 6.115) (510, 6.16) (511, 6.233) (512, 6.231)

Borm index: 0.013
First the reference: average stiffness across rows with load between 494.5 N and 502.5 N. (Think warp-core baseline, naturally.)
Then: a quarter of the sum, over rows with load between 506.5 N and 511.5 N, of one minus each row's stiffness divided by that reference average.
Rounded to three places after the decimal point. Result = -0.022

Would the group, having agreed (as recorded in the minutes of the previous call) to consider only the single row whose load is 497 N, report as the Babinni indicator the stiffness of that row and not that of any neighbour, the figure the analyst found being 6.087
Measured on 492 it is 3.919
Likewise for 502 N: 6.298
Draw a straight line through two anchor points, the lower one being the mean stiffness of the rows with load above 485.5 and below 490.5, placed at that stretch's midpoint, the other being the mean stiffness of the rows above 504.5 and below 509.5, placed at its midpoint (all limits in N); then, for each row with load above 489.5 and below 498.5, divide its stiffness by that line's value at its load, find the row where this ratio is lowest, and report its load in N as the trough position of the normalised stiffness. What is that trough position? 492 N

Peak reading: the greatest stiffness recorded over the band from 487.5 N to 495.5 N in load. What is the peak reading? 5.577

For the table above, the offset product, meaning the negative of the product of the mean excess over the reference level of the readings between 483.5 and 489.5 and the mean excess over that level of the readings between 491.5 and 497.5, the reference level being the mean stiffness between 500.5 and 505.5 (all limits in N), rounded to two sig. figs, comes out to -0.44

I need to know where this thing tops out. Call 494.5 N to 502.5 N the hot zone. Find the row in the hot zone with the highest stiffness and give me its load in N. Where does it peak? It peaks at 499 N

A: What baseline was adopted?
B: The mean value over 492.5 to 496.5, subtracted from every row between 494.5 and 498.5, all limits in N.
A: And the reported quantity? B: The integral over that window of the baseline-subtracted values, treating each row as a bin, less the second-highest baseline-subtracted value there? 2.2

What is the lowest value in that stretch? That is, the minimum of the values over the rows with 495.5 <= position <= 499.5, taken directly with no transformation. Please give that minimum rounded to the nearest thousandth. 5.950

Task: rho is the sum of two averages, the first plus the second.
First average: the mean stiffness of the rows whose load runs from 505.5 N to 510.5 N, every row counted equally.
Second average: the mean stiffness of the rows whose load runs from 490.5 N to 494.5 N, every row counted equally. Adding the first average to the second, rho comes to 10.4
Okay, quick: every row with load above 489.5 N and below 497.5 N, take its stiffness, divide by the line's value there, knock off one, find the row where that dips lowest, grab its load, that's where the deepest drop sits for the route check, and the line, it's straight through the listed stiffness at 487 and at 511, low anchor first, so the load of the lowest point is 492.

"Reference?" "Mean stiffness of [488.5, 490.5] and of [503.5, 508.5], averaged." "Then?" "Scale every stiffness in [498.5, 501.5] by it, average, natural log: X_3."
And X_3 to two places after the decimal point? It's 0.14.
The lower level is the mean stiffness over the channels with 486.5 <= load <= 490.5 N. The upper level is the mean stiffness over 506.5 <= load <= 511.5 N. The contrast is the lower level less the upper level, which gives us -1.0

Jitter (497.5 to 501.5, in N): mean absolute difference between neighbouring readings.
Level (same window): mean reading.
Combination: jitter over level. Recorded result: 0.015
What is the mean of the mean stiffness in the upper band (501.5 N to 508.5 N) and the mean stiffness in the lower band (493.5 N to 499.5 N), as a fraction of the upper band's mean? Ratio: 0.96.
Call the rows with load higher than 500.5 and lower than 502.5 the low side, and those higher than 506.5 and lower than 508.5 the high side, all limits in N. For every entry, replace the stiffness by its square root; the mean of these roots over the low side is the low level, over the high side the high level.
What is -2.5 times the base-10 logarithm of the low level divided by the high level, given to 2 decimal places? -0.01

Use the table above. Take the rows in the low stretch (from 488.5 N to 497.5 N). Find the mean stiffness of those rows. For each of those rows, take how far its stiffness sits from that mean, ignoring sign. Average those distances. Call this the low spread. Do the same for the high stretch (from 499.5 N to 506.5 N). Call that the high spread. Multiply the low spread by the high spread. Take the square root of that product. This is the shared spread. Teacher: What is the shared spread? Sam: 0.21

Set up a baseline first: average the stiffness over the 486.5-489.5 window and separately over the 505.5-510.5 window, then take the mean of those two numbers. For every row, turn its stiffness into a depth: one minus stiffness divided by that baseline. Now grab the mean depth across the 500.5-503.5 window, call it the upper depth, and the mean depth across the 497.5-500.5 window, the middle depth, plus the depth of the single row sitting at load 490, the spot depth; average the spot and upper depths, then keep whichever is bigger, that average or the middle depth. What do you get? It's 0.078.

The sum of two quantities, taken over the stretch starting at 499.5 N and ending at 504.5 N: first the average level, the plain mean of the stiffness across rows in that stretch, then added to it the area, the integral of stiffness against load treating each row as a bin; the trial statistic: 37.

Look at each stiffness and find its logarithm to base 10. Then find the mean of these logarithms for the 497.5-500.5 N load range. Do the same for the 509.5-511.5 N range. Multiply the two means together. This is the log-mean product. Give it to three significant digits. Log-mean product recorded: 0.628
